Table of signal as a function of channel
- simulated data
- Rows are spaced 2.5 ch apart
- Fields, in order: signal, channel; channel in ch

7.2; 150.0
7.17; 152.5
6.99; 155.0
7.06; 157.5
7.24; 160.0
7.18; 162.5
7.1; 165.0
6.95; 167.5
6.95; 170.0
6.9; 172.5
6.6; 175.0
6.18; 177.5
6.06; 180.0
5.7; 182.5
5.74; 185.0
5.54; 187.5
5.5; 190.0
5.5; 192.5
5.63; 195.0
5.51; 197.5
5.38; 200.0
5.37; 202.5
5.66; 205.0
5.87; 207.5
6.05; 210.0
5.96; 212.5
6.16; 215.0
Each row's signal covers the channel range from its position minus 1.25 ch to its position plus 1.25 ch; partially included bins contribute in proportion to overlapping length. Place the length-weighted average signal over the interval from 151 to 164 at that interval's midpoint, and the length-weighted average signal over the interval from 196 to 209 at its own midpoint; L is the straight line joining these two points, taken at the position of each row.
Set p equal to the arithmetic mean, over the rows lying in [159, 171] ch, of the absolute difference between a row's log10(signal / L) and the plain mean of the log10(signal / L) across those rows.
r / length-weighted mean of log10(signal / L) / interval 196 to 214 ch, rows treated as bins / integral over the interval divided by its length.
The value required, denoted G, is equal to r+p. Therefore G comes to 0.018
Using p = 0.002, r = 0.016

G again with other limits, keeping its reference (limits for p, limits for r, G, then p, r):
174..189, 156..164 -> 0.020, 0.013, 0.007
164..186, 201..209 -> 0.032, 0.020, 0.012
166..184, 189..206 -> 0.001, 0.019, -0.018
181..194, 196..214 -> 0.020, 0.004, 0.016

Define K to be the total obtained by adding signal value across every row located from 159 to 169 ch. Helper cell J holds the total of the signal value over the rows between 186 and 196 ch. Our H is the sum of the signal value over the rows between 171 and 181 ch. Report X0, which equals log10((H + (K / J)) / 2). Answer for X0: 1.13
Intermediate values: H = 25.7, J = 22.2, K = 28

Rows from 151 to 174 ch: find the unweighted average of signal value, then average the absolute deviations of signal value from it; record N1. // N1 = 0.10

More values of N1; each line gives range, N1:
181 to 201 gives 0.10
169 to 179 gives 0.27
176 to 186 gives 0.20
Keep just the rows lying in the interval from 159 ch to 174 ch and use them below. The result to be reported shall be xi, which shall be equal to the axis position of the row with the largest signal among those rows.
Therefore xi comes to 160.0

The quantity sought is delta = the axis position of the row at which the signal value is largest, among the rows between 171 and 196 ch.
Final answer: 172.5 ch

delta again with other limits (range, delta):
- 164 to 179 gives 165.0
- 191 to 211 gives 210.0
